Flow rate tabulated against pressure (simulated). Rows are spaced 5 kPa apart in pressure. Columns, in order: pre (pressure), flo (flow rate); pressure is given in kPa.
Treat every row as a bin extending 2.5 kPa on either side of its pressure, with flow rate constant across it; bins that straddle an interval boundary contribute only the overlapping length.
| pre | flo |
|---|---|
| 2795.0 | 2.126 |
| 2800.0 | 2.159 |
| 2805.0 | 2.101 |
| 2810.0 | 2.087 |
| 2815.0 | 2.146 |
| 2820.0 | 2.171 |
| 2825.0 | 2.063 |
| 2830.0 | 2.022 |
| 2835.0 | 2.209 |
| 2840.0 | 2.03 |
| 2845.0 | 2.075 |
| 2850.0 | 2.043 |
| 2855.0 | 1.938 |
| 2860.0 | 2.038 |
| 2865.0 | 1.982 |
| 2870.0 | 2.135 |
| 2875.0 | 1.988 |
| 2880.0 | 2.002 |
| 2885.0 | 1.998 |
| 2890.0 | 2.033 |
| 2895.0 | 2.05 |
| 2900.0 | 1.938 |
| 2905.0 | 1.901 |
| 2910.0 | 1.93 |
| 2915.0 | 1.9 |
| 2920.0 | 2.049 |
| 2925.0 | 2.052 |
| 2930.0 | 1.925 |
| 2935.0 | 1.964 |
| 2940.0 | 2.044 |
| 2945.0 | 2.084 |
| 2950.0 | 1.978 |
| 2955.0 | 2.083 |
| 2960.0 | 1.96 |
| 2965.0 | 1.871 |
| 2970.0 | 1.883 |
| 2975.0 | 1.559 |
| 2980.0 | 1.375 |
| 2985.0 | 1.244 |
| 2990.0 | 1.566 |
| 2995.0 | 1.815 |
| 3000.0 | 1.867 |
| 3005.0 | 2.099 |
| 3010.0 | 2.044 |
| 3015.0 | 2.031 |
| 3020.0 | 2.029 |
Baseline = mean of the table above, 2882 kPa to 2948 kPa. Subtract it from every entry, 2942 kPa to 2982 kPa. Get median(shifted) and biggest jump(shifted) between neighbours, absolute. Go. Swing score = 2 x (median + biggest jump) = 0.51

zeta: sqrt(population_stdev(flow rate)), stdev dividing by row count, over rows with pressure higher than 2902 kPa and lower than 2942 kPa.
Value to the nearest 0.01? 0.25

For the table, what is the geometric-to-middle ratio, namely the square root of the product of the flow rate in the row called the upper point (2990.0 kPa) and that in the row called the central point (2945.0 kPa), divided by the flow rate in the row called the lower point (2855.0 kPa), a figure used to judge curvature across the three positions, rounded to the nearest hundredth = 0.93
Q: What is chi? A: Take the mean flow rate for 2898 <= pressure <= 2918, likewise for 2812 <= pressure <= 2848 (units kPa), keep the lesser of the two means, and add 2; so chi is 3.92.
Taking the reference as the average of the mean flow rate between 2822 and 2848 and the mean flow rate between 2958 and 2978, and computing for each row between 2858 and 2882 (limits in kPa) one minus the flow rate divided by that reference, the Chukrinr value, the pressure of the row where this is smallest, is 2870.0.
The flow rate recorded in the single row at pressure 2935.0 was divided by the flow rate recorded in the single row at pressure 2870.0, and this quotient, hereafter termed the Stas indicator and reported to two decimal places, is 0.92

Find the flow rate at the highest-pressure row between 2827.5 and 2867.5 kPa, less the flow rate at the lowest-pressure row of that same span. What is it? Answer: -0.04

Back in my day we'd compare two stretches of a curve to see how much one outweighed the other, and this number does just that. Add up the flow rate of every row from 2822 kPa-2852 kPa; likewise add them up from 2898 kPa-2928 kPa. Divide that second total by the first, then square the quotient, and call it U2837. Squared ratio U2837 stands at 0.89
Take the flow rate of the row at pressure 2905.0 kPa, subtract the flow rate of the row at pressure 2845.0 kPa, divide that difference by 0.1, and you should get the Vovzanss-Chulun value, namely -1.7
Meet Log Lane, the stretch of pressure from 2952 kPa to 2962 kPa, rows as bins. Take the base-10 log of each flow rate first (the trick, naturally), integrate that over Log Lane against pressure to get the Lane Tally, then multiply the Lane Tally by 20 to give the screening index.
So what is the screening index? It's 61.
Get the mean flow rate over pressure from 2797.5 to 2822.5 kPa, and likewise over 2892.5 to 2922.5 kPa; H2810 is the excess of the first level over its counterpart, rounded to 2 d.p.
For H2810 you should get 0.17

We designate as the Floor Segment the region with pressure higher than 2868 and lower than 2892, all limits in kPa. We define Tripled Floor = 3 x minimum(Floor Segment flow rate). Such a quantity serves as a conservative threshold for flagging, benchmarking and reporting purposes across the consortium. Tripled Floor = 6.0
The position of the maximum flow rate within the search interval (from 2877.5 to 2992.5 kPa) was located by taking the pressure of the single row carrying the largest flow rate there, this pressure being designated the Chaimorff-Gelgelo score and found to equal 2945.0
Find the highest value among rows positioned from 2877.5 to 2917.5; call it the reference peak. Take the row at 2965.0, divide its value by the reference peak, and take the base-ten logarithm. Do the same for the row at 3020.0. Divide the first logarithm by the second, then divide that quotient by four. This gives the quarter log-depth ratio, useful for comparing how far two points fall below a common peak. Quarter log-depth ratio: 2.22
